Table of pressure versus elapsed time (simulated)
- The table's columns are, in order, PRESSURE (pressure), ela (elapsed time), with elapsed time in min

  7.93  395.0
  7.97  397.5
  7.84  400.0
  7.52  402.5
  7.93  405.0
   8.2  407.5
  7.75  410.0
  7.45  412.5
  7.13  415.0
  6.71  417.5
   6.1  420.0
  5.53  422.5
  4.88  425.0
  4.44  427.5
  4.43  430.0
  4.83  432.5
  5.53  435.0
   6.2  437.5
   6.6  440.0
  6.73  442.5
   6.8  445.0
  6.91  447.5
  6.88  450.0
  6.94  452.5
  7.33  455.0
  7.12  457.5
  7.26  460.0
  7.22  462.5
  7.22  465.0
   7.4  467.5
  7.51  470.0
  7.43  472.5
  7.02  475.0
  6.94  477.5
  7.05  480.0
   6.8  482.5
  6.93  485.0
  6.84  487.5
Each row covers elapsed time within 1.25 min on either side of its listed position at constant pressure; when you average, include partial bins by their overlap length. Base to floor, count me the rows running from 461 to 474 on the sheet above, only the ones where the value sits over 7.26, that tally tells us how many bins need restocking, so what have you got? 3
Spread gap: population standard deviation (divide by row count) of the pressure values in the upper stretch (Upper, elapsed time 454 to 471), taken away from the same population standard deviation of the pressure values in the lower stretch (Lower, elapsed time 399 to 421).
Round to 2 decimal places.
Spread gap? 0.50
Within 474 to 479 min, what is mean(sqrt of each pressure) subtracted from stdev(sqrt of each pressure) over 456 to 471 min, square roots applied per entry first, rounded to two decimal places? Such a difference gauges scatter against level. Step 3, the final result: -2.62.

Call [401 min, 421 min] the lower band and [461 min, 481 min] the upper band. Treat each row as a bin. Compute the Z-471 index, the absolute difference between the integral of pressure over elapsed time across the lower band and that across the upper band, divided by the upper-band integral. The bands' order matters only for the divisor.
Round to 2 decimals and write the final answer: 0.02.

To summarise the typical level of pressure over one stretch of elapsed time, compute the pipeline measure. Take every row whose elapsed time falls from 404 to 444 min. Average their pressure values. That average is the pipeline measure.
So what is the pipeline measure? 6.3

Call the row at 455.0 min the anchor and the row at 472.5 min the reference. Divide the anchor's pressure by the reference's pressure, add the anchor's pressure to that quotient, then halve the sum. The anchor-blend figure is 4.16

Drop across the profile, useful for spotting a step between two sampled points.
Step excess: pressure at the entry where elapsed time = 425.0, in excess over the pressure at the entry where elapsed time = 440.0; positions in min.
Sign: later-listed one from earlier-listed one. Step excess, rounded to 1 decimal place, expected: -1.7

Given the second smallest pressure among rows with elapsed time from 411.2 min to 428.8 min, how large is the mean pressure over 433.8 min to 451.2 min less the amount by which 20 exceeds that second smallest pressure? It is -8.6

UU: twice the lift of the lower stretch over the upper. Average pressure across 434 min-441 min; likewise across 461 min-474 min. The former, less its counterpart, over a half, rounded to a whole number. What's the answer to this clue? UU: -2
